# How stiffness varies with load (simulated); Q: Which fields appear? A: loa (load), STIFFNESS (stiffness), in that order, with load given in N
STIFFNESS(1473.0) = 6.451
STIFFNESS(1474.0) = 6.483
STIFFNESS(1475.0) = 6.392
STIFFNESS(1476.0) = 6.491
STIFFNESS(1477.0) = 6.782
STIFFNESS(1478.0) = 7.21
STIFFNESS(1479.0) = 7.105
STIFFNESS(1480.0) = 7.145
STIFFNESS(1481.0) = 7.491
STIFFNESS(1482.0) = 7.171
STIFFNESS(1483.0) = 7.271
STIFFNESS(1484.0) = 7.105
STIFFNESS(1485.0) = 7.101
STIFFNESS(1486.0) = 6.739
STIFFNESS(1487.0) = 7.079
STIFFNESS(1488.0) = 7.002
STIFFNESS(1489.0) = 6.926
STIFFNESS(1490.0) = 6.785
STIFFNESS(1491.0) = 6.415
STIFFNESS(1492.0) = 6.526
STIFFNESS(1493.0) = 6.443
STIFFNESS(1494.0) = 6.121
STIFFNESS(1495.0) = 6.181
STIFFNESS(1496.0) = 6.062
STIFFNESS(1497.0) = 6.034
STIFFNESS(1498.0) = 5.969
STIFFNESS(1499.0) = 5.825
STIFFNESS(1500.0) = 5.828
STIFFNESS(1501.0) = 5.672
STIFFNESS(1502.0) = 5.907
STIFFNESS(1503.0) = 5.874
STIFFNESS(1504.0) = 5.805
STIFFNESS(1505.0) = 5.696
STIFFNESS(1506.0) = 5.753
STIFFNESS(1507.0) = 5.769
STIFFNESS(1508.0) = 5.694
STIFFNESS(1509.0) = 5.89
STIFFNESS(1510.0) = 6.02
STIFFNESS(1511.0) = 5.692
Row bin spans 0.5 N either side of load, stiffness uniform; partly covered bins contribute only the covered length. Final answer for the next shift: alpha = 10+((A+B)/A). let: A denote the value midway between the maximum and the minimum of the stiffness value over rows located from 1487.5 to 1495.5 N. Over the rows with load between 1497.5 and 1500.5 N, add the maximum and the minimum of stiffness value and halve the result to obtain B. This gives 11.9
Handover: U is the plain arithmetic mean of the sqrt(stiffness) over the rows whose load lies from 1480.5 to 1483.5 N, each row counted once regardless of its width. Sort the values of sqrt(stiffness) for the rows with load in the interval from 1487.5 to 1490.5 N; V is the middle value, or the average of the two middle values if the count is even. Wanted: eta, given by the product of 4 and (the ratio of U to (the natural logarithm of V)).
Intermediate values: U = 2.70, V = 2.63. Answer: 11.2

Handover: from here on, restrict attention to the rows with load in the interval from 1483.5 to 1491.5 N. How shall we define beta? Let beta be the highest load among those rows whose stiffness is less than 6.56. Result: 1491.0 N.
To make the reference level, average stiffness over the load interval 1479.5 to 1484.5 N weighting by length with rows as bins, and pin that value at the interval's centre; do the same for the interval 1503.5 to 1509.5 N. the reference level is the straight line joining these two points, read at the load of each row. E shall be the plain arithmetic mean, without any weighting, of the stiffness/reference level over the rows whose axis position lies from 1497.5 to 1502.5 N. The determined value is 0.95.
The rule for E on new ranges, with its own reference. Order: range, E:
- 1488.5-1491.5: 0.99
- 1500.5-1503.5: 0.96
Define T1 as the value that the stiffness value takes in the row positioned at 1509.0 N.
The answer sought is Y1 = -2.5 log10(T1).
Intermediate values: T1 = 5.89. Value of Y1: -1.93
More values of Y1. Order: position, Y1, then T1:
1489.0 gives -2.10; 6.926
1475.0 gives -2.01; 6.392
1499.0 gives -1.91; 5.825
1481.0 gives -2.19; 7.491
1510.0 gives -1.95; 6.02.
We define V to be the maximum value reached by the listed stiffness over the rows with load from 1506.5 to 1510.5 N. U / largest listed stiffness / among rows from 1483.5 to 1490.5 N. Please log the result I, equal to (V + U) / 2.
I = 6.6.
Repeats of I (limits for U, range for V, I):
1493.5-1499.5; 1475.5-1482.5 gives 6.8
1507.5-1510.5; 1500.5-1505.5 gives 6.0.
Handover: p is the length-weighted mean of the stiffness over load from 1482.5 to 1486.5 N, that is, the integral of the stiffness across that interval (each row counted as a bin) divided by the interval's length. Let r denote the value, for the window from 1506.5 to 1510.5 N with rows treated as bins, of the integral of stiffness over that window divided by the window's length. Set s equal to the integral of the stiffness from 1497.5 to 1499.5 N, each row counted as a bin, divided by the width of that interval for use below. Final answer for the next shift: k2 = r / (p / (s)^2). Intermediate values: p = 7.05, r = 5.84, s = 5.90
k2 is 29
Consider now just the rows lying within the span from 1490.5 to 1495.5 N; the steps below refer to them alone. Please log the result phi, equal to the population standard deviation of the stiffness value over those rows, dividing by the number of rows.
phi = 0.16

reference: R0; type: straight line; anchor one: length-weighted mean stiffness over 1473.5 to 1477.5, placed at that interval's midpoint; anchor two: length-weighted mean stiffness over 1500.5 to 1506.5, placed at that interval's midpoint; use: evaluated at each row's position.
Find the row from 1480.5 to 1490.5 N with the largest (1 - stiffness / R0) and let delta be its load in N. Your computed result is 1486.0 N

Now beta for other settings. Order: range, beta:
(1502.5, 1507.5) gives 1507.0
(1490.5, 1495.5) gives 1495.0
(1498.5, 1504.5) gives 1504.0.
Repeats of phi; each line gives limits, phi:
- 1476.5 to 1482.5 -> 0.21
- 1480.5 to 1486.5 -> 0.23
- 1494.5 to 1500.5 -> 0.13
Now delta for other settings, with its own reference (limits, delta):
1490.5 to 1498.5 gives 1498.0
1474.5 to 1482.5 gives 1475.0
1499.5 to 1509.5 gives 1501.0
